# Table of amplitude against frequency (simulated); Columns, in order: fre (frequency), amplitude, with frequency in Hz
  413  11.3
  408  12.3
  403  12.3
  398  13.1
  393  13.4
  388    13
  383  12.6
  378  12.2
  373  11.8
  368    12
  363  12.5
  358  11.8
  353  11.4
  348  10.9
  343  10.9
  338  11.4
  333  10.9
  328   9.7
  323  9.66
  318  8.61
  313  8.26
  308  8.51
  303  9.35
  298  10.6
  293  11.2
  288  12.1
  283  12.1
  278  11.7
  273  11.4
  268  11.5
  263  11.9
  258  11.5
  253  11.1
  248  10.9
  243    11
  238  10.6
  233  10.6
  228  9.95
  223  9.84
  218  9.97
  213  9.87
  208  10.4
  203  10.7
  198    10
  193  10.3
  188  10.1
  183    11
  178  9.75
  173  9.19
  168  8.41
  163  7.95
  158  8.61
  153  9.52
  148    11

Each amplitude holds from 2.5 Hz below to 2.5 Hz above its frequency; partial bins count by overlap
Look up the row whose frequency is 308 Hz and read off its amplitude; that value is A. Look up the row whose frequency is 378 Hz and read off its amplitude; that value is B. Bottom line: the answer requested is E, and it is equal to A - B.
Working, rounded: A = 8.51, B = 12.2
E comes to -4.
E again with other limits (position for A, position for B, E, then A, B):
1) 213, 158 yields 1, 9.87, 8.61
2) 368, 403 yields 0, 12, 12.3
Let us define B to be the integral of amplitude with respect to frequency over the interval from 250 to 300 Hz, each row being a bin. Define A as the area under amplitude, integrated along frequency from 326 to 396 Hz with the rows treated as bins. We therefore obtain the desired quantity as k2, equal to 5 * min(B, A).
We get 2878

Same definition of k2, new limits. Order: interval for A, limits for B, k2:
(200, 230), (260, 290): 1518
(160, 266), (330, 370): 2289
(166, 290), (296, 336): 1892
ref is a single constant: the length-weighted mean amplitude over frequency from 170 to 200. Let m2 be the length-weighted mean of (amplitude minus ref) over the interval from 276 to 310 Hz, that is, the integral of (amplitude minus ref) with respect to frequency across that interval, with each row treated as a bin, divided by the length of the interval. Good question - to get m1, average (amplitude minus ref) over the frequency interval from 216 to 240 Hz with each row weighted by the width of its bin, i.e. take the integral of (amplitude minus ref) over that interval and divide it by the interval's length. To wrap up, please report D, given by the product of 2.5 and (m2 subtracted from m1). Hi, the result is -1.6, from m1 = 0.2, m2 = 0.8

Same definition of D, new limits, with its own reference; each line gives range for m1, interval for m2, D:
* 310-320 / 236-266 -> -6.9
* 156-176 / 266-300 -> -7.4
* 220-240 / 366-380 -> -4.4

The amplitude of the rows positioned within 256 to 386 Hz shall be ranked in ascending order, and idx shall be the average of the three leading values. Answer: 8.5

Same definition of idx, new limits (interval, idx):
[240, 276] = 11.0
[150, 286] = 8.3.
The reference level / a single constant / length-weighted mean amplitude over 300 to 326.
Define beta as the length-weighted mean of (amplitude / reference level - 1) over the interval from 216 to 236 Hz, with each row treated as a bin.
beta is 0.13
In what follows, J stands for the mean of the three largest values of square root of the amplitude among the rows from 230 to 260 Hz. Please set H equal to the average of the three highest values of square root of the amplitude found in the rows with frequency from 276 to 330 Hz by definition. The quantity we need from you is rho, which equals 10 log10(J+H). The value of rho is 8.33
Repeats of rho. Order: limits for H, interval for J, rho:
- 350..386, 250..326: 8.45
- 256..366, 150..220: 8.30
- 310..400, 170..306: 8.51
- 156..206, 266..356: 8.28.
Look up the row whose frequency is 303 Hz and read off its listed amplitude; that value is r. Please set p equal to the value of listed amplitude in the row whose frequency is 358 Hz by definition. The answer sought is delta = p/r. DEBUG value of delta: 1.26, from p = 11.8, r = 9.35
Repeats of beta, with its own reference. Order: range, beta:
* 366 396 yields 0.40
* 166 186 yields 0.08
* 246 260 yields 0.25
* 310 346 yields 0.11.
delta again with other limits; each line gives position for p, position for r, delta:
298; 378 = 0.87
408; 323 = 1.27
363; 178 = 1.28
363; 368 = 1.04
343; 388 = 0.84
